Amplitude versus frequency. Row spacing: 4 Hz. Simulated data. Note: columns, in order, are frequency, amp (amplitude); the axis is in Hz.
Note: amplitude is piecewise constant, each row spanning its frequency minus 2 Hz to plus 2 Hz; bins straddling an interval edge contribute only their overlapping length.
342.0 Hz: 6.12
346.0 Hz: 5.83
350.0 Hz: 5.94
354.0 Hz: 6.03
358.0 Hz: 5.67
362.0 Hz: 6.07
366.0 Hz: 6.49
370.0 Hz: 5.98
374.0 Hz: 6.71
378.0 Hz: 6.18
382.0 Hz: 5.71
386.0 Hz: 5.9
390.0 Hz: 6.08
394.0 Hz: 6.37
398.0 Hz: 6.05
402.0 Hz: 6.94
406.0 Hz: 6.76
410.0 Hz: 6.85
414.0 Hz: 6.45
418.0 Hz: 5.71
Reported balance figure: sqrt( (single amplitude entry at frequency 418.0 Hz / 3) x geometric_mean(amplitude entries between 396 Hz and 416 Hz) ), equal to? 3.5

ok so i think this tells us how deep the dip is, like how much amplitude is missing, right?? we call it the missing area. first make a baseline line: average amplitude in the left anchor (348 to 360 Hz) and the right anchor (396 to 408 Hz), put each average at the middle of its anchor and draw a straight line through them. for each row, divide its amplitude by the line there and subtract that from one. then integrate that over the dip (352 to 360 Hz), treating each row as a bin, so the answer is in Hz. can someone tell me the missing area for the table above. 0.08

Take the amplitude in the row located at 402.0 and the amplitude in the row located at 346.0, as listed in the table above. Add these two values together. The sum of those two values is 12.77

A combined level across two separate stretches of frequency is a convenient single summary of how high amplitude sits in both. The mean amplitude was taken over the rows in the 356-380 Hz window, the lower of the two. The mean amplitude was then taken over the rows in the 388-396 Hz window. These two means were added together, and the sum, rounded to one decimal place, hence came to 12.4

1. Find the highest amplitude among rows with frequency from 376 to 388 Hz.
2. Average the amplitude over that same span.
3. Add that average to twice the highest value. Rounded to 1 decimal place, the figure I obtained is 18.3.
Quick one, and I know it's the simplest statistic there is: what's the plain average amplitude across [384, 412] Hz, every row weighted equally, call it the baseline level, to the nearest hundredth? 6.42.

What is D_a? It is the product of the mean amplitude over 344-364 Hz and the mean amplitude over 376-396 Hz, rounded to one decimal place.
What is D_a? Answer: 35.7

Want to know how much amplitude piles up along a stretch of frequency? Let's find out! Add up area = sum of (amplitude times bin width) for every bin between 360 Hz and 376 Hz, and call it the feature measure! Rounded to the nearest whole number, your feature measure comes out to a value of 101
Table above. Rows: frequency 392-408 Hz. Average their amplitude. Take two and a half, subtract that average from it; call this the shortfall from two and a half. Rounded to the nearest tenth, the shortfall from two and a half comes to -4.0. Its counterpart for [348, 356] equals -3.5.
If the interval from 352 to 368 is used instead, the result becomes -3.6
